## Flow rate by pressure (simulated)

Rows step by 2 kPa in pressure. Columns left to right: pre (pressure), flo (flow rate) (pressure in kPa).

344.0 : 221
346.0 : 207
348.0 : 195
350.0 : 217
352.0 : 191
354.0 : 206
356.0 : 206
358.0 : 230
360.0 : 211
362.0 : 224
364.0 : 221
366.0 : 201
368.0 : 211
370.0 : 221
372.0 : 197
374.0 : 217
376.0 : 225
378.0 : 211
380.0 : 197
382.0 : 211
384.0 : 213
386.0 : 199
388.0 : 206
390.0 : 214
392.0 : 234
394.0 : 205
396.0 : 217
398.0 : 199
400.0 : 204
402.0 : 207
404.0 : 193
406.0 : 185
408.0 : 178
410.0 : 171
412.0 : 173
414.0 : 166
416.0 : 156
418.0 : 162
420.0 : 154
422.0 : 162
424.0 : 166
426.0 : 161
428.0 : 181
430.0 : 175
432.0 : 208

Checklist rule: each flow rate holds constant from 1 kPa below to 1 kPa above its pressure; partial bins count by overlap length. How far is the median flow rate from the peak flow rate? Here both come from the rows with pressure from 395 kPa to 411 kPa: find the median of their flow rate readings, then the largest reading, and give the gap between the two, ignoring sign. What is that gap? 21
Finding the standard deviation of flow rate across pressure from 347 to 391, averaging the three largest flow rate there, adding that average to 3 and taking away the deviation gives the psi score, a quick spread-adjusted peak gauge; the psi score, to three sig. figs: 219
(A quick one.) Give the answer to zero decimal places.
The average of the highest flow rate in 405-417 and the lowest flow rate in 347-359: 188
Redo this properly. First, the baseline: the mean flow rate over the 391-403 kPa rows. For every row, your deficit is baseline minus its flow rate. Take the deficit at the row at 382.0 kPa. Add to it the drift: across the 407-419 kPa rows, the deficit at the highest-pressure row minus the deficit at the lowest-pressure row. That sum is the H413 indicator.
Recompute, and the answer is 16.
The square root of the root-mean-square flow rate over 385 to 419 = 13.9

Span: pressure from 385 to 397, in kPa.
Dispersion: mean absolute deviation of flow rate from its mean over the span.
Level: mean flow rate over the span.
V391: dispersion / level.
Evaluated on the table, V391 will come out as 0.0431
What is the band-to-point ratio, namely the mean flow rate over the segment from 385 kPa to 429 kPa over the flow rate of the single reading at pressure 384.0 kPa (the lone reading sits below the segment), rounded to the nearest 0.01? 0.87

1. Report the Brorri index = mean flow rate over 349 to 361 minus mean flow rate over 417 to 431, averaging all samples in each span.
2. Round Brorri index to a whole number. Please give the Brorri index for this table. 44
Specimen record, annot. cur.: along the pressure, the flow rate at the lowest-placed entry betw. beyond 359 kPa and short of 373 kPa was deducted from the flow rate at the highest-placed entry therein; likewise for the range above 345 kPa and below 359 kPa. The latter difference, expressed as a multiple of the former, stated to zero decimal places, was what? -2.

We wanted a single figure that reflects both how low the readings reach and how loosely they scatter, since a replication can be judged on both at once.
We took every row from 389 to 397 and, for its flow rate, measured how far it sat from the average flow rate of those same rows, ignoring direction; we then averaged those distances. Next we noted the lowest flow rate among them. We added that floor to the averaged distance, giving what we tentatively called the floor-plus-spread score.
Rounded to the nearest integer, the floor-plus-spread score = 213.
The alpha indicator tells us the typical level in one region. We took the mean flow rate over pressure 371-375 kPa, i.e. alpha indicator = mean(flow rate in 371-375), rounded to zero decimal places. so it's 207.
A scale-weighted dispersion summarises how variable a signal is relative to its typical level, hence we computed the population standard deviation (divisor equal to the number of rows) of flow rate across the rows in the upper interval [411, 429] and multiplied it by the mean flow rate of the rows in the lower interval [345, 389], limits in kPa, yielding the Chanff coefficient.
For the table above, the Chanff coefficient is 1650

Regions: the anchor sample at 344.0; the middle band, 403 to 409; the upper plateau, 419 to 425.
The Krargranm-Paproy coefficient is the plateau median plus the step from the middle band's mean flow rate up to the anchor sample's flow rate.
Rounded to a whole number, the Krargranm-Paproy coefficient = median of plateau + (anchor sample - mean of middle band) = 198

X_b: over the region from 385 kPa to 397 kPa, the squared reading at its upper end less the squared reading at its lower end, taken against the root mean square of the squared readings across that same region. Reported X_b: 0.16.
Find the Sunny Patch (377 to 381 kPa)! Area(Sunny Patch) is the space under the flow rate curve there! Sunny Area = 816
